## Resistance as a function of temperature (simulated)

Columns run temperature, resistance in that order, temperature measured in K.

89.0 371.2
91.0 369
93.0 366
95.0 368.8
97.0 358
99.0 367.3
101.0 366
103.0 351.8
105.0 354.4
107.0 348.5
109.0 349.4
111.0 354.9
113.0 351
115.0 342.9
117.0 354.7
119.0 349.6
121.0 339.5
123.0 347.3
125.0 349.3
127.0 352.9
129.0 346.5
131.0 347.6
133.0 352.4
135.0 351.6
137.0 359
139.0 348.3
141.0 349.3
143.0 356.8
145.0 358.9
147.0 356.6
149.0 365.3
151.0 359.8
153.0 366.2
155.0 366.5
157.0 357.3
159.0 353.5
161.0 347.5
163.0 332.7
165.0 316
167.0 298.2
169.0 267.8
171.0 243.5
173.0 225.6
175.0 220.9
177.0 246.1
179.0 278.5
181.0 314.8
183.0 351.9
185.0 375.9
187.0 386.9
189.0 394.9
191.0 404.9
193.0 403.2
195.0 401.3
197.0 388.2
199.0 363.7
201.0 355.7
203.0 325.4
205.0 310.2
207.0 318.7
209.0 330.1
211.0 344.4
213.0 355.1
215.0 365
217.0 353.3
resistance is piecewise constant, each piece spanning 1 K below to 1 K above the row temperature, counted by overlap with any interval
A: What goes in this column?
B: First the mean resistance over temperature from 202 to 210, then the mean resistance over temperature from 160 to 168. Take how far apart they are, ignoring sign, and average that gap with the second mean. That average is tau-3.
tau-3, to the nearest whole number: 163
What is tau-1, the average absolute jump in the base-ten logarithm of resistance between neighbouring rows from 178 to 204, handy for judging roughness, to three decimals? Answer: 0.021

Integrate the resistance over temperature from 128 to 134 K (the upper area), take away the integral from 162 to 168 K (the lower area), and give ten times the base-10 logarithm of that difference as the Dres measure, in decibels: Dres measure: 23.0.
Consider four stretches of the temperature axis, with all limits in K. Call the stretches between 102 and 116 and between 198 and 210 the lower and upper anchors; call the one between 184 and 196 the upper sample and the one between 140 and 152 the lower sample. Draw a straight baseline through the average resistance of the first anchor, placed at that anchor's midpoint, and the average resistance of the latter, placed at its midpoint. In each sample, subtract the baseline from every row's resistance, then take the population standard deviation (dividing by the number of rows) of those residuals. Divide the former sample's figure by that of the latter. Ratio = 2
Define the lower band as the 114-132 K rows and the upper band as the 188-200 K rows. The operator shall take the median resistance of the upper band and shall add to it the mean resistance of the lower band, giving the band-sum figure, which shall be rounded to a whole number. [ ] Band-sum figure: 746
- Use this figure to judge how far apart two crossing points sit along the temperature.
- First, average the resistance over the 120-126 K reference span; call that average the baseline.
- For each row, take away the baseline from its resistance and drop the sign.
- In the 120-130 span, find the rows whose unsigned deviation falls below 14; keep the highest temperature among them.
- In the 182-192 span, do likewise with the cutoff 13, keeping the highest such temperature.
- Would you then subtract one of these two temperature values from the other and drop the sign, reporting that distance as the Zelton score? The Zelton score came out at 54 K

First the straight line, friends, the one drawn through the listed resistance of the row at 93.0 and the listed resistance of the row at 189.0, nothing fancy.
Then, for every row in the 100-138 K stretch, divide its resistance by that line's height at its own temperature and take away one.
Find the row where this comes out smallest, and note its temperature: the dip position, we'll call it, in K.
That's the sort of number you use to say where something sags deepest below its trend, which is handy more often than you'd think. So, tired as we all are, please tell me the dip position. 121.0 K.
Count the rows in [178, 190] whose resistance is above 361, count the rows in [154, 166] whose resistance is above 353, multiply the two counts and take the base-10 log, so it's 0.95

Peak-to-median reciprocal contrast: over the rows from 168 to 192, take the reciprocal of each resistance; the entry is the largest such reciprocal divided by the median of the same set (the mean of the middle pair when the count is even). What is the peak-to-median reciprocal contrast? 1.34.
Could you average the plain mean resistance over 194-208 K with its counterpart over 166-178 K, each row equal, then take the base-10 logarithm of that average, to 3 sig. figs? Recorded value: 2.48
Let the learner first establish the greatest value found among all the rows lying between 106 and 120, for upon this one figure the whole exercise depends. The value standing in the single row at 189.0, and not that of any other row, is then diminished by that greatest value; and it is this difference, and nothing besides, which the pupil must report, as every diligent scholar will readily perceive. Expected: 40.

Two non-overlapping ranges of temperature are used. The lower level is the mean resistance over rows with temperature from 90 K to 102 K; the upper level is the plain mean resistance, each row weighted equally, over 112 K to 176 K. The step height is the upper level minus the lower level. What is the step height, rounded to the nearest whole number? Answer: -30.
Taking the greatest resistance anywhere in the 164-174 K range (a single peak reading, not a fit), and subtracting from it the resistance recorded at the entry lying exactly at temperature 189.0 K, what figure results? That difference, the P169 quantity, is -79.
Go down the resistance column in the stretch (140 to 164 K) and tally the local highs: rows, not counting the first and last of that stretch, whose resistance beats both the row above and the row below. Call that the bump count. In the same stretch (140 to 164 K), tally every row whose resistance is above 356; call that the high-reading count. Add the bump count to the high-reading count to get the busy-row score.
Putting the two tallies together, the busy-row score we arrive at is 11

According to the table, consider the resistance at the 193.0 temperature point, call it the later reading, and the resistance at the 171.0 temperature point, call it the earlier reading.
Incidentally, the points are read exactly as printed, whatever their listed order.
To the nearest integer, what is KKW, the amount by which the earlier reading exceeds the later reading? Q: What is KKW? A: -160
